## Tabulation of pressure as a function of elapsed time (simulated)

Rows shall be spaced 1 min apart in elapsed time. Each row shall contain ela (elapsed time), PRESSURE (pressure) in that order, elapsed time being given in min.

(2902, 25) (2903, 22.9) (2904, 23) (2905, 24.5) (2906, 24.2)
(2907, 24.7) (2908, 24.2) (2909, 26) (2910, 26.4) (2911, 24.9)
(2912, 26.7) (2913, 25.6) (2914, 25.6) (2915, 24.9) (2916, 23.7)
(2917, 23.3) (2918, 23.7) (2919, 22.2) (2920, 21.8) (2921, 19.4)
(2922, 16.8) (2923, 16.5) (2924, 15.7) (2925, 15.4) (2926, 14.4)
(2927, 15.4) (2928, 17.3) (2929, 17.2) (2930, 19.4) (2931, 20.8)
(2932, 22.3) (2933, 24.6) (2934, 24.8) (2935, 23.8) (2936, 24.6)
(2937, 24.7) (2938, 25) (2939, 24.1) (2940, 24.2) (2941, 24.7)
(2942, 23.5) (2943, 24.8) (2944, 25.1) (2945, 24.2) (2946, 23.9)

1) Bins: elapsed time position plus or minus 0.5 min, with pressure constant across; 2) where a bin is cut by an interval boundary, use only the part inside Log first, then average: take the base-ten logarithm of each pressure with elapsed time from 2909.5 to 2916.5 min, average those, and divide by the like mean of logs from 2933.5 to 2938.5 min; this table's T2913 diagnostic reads 1.01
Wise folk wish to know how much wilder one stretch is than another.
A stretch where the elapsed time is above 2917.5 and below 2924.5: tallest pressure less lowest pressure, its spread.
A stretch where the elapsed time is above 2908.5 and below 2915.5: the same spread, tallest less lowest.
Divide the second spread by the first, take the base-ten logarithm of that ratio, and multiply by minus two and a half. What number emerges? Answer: 1.6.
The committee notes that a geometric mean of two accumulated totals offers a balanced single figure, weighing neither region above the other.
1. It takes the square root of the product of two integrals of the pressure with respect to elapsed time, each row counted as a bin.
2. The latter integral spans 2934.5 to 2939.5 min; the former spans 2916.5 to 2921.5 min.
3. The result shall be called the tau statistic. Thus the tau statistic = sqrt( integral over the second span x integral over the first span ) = 116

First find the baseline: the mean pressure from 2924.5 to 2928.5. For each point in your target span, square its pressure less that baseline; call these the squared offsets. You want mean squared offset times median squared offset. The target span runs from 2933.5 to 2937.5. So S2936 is 6392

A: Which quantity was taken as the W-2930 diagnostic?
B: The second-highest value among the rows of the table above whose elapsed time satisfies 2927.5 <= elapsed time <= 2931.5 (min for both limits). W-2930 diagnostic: 19.4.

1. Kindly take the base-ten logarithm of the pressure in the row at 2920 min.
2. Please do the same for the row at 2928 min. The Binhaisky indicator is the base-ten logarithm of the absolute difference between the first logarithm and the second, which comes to -1.00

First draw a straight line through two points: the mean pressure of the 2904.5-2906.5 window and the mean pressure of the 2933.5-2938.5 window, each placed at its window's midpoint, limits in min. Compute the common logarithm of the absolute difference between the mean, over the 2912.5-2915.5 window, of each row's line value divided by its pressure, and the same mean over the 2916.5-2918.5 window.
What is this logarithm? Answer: -1.1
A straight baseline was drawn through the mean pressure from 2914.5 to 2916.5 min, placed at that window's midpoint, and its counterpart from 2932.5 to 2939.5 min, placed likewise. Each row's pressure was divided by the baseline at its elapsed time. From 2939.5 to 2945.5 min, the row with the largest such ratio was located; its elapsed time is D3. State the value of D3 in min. 2944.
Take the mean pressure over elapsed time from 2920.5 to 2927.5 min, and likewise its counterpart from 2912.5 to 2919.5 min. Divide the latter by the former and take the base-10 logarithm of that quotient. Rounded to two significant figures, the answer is 0.17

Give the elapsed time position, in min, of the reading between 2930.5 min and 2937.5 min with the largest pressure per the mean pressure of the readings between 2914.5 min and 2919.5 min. 2934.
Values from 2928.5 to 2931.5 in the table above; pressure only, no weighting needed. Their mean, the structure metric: 19.1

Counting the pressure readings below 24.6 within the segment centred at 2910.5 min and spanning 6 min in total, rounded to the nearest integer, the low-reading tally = 1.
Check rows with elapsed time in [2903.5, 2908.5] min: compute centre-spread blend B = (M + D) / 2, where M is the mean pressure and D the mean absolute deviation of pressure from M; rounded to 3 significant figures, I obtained 12.3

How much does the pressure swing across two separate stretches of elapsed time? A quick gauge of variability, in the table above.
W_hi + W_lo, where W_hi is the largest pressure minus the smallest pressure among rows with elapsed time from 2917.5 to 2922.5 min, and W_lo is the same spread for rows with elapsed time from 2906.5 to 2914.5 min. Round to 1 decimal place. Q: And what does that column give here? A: 9.4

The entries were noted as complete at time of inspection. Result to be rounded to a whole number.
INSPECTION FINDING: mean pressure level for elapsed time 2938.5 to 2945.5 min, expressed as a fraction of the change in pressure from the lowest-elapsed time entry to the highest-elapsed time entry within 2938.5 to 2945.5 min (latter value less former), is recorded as 244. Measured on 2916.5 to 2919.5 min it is -21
